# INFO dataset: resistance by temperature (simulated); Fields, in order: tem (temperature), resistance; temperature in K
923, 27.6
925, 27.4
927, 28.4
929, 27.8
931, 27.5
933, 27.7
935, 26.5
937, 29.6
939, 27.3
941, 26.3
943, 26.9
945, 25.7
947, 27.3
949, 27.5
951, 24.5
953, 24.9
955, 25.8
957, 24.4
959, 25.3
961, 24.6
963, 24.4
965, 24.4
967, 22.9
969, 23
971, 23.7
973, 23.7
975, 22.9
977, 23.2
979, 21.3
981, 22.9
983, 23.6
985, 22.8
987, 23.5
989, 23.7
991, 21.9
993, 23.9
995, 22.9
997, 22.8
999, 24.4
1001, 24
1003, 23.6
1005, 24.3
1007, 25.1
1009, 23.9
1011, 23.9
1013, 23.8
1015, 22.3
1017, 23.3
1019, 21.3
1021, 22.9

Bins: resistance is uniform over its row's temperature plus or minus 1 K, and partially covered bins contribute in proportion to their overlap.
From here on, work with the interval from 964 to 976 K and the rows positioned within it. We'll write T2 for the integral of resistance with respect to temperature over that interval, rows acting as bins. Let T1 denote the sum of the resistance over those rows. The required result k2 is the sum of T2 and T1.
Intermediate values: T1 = 141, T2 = 281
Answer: 422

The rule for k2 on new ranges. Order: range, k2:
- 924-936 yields 496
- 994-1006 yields 426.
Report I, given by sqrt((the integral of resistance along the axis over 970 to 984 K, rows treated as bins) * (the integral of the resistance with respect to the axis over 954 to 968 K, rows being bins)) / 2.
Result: 166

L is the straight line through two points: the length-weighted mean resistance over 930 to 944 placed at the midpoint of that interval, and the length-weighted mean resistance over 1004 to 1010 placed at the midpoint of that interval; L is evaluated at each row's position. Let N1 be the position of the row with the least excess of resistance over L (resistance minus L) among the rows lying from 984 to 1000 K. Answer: 991 K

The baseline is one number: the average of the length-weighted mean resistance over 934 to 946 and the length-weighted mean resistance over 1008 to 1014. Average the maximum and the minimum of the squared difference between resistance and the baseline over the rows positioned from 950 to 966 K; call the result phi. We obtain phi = 1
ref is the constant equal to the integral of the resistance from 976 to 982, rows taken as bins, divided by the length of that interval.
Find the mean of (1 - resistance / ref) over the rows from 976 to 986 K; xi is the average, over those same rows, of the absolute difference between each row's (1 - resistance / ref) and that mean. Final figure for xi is 0.026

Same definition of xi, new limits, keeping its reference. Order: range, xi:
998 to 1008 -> 0.017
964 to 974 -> 0.021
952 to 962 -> 0.020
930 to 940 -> 0.033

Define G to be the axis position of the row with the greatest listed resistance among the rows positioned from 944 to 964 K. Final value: 949 K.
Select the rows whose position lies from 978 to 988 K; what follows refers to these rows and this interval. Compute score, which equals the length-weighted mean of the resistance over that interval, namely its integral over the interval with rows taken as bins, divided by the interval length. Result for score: 22.8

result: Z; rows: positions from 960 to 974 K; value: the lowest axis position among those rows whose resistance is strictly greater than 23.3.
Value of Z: 961 K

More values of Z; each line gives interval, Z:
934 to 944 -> 935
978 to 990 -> 983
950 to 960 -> 951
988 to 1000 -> 989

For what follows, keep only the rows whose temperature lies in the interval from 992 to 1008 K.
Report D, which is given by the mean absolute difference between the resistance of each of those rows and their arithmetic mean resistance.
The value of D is 0.58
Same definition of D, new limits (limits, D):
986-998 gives 0.58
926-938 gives 0.72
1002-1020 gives 0.80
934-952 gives 0.97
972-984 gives 0.57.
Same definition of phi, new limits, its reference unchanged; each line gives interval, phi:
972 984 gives 10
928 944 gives 9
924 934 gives 6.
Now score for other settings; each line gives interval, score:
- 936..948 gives 27.2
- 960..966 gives 24.5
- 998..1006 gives 24.1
